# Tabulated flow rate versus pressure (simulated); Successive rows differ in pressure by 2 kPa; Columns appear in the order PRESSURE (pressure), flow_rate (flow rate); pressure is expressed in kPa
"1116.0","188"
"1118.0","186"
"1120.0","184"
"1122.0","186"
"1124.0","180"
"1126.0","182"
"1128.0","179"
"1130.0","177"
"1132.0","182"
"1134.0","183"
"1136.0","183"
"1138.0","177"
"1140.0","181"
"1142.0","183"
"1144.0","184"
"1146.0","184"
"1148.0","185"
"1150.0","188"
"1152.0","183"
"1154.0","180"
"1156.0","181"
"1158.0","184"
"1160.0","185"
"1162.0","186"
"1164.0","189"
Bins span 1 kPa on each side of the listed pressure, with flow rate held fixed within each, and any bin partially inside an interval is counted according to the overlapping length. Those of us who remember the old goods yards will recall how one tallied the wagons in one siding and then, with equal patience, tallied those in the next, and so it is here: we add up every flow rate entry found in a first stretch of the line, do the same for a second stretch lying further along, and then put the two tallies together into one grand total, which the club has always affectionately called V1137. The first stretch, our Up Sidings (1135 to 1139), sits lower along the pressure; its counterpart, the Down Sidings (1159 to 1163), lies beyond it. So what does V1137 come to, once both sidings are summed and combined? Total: 731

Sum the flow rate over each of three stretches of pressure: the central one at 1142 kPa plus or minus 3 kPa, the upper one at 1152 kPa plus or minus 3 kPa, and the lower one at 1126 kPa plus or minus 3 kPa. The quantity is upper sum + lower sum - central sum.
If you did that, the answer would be 544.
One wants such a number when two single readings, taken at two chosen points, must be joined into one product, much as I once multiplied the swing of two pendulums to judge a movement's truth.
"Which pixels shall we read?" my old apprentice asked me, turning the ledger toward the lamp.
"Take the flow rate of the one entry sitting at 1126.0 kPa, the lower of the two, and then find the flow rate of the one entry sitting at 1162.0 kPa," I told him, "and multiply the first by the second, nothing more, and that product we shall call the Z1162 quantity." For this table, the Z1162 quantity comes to 33852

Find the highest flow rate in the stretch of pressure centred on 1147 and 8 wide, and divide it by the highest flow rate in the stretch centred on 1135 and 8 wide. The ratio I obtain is 1.03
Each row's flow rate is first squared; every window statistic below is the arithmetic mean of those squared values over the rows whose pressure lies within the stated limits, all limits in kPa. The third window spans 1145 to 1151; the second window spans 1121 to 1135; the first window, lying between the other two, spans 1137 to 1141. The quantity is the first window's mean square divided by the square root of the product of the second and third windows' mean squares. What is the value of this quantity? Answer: 0.952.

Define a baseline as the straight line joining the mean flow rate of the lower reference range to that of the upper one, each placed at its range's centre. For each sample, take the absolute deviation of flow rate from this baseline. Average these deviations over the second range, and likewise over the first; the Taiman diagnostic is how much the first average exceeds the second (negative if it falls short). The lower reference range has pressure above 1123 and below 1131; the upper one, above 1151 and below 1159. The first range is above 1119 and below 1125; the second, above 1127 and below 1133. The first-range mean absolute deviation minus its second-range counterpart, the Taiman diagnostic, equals 2.5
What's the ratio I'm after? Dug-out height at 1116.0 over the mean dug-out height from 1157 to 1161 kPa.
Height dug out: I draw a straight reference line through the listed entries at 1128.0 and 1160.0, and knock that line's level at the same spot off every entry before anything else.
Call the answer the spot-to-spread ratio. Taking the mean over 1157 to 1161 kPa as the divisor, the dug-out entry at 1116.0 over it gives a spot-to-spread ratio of -36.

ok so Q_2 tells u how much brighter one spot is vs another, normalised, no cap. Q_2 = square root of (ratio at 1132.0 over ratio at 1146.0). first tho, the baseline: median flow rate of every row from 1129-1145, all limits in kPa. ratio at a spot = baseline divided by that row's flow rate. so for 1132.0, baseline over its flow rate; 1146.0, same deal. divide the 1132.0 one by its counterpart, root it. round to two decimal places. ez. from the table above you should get 1.01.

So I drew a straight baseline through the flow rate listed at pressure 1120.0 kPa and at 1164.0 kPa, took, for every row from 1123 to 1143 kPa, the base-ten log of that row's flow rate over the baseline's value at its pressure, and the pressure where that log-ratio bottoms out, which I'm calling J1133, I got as 1138.0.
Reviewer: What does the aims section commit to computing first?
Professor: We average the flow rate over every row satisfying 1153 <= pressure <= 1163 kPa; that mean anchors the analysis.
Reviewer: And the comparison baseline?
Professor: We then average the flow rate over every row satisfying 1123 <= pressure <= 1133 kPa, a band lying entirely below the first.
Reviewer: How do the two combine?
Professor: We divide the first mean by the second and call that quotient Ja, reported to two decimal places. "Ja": 1.02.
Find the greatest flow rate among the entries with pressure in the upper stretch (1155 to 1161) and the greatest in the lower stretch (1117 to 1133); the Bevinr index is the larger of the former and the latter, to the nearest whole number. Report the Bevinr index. 186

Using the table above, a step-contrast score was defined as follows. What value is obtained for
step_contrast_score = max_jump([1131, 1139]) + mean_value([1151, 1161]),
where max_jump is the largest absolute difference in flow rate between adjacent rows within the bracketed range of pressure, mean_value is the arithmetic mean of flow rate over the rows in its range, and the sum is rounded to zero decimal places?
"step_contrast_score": 189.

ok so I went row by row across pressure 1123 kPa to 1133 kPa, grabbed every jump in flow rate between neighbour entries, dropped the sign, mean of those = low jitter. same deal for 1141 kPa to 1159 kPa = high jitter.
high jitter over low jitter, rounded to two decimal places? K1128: 0.71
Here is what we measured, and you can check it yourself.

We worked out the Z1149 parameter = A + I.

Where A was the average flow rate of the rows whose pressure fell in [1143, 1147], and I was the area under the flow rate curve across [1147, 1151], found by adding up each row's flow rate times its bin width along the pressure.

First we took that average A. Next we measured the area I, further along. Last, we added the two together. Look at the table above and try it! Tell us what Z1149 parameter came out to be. 930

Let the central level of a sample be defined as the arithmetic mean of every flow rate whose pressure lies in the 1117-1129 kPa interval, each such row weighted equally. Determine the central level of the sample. 183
